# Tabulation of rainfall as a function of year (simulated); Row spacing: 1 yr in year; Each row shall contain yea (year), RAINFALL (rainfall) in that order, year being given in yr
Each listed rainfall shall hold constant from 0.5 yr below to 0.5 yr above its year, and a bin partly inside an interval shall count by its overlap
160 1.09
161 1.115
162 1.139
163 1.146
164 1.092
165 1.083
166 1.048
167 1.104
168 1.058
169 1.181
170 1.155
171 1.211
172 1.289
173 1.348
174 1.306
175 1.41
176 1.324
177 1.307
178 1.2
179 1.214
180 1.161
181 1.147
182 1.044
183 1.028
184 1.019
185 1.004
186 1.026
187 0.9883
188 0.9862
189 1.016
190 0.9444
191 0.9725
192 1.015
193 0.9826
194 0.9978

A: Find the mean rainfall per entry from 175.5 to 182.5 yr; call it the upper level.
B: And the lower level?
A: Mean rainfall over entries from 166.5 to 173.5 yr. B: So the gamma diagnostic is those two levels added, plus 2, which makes 4.39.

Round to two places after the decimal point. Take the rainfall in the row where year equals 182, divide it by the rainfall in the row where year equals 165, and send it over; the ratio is 0.96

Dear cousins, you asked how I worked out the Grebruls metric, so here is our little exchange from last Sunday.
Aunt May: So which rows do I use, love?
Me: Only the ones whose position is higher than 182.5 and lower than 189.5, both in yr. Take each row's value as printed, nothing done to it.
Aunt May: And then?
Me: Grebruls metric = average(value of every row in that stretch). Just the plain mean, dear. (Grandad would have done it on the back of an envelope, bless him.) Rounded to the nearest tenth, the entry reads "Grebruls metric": 1.0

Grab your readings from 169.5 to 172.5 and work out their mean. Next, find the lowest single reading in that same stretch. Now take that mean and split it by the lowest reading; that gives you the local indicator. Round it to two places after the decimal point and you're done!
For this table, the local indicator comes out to 1.05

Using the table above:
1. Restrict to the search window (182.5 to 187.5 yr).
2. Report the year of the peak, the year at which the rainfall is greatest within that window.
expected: 183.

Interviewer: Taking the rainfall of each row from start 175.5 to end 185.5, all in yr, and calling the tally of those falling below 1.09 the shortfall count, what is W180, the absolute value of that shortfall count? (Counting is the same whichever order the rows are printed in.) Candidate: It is 4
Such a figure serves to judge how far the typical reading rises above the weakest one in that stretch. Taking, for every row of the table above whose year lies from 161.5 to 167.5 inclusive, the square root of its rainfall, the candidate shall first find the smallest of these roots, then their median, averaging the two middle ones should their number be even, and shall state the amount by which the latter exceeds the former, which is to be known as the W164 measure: 0.024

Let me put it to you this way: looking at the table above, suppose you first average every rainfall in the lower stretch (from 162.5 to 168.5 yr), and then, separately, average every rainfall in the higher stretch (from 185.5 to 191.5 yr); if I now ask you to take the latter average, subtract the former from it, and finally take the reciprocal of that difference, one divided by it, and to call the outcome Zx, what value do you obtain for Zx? -10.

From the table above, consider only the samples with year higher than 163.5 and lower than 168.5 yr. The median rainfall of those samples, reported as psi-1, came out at 1.08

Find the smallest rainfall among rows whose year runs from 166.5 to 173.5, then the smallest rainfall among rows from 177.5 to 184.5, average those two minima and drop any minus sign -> 1.04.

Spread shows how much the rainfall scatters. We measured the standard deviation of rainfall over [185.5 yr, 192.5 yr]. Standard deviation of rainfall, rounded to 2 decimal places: 0.03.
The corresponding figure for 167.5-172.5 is 0.08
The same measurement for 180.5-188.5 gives 0.05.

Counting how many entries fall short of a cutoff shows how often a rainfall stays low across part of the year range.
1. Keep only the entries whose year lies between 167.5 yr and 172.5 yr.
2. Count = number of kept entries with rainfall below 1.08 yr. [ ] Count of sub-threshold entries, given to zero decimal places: 1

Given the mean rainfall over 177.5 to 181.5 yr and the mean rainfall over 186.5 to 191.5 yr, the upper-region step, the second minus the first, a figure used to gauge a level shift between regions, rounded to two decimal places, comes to -0.20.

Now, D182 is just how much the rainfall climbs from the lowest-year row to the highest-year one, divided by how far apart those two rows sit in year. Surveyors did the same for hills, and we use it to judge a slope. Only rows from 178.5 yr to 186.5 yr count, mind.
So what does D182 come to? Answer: -0.027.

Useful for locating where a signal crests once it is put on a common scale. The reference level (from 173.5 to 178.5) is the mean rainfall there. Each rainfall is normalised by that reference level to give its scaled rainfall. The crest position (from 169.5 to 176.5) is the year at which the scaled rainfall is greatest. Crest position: 175 yr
